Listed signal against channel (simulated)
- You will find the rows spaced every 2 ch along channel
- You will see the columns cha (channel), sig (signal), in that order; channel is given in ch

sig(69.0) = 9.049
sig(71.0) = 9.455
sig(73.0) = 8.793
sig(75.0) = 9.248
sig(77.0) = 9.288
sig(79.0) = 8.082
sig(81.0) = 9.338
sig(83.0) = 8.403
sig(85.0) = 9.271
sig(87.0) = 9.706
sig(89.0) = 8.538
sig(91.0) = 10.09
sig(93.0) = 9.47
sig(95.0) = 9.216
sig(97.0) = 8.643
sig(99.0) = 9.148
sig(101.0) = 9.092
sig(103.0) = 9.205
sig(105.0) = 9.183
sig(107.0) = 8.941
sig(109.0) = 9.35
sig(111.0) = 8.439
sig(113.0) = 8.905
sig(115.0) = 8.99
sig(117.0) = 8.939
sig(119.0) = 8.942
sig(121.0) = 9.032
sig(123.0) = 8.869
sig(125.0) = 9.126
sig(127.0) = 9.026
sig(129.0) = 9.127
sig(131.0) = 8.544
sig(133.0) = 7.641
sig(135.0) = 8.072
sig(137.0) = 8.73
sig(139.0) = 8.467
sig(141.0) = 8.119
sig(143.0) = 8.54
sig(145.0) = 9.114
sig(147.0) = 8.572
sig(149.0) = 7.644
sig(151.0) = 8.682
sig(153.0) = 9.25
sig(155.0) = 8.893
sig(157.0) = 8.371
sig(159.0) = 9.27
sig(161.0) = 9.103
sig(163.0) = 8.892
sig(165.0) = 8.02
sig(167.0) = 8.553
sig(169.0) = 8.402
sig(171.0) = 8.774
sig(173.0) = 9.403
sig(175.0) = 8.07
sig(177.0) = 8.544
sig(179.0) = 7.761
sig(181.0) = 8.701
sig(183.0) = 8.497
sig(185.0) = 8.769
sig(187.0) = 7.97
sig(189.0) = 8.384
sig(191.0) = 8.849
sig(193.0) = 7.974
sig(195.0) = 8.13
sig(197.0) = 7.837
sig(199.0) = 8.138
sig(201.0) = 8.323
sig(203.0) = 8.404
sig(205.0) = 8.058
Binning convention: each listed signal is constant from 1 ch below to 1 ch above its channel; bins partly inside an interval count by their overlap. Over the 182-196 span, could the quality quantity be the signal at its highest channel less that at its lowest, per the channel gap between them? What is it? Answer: -0.031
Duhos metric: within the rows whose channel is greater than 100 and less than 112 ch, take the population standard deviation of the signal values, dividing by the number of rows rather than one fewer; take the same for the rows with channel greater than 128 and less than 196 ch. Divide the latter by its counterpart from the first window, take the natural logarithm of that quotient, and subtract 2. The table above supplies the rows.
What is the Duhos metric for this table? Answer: -1.5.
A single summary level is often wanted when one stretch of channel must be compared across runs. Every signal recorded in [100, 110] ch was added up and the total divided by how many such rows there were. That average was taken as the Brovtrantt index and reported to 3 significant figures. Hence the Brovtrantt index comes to 9.15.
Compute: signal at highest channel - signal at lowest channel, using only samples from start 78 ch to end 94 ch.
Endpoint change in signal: 1.39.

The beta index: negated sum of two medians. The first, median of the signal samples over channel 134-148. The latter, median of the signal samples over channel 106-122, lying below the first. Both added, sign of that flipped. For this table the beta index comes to -17.5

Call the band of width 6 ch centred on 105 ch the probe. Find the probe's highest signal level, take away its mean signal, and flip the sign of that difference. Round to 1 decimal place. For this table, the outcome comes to -0.1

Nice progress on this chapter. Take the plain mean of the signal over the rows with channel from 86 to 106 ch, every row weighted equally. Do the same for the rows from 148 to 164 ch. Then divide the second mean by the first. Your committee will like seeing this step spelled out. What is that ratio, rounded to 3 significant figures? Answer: 0.950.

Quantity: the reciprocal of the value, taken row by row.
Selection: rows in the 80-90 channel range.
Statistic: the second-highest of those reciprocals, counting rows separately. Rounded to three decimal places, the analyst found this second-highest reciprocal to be 0.117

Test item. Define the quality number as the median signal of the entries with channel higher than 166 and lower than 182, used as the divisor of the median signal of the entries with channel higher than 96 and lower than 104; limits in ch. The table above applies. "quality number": 1.07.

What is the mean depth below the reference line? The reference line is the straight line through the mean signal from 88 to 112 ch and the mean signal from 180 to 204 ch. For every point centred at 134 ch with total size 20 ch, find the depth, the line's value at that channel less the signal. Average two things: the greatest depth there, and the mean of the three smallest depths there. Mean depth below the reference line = 0.49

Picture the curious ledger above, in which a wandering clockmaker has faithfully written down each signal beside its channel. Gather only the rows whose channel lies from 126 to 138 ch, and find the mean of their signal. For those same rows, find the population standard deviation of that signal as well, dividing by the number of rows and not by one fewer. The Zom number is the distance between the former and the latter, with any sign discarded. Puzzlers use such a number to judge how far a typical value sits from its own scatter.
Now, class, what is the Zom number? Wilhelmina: 8.00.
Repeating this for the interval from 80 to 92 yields 8.63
